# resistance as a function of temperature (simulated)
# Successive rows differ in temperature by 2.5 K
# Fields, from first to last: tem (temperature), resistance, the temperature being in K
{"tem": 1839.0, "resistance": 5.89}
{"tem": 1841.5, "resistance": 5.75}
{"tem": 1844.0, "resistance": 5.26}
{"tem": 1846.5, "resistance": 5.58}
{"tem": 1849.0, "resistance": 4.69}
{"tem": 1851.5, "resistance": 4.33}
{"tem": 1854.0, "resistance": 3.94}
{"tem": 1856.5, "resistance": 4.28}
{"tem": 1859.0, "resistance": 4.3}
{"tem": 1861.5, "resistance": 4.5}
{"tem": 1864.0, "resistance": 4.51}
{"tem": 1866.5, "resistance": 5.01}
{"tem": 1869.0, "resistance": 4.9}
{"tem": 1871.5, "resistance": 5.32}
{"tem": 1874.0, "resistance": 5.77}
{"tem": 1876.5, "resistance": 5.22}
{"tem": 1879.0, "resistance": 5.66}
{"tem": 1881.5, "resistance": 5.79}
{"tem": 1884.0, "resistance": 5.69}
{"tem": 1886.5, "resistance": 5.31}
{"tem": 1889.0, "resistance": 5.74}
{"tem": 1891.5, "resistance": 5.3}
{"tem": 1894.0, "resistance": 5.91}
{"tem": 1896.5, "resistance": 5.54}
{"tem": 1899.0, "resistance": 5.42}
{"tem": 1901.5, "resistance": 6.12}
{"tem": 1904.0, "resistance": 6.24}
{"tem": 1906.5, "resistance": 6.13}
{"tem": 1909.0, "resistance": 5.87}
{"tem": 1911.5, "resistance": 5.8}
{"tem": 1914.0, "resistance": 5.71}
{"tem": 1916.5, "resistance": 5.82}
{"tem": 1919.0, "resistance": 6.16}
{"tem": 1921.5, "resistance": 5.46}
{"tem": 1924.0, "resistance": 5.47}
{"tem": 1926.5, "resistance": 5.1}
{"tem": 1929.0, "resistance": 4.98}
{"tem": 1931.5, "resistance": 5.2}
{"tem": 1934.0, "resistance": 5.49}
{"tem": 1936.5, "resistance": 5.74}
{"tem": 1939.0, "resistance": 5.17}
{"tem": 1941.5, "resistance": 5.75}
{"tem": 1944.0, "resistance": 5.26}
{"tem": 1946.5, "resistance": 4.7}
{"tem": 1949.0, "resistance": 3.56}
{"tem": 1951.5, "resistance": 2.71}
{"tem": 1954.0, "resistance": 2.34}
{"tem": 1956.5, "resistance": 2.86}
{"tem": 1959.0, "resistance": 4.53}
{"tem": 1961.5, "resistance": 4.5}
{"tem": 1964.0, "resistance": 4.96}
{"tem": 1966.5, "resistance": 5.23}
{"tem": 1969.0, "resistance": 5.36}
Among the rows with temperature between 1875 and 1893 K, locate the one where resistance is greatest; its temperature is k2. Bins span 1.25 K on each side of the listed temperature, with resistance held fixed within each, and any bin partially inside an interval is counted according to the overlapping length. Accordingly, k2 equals 1881.5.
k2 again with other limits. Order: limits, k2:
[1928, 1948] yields 1941.5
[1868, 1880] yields 1874.0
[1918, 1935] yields 1919.0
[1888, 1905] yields 1904.0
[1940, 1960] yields 1941.5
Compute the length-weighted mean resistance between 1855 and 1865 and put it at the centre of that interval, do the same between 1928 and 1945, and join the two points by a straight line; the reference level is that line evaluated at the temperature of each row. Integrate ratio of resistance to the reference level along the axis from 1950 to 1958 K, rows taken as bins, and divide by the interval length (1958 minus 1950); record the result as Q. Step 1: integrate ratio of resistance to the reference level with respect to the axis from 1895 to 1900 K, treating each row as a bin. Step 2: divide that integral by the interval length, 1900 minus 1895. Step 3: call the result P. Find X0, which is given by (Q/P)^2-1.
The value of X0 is -0.8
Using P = 1.13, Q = 0.49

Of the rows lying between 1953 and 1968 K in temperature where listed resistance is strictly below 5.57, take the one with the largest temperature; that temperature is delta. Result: 1966.5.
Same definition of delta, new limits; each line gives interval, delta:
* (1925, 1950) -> 1949.0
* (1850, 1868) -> 1866.5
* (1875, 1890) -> 1886.5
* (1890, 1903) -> 1899.0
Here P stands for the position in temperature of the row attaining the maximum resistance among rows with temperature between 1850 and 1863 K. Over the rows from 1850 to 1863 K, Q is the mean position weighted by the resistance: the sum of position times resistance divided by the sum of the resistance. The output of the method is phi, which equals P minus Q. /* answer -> 4.9 K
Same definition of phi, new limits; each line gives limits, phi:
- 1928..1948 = 3.8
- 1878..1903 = 11.2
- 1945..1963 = -7.6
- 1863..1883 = 8.3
